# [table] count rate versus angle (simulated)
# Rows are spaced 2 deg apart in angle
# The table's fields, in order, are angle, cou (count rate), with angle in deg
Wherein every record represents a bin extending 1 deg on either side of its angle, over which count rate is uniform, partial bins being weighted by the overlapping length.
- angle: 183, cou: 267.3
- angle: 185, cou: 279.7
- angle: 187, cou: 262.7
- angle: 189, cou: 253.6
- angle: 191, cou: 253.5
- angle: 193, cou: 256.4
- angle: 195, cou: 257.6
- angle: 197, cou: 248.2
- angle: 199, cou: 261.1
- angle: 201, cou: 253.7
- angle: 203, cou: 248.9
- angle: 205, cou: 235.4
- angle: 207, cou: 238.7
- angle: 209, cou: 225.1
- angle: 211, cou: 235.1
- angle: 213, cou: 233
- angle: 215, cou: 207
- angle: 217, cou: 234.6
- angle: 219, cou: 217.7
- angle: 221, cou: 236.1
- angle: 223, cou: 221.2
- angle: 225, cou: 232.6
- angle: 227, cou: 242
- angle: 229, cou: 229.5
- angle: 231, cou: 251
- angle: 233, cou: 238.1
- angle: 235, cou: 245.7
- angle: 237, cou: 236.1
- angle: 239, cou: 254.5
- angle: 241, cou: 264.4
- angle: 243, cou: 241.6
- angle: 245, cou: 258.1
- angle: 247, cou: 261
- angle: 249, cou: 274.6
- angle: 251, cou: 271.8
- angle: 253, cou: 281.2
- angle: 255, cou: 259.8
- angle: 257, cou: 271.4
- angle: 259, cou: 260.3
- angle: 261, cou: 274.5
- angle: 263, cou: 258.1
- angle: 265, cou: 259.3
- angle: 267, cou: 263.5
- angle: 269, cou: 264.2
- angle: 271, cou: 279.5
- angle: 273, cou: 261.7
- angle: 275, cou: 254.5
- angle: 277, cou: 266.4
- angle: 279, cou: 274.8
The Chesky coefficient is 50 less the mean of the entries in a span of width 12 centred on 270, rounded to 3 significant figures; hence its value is -214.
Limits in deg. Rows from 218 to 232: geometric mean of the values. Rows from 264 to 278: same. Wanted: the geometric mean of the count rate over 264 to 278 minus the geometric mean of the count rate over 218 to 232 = 31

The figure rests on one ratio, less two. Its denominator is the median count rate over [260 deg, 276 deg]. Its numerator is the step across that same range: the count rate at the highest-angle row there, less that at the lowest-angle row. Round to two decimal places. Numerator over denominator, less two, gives -2.08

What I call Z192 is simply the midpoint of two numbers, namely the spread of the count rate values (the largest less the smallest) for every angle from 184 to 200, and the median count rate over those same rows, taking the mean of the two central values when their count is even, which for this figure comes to 144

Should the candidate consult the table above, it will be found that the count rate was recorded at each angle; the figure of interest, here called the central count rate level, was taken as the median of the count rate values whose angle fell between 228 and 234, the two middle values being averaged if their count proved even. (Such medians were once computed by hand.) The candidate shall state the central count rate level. 238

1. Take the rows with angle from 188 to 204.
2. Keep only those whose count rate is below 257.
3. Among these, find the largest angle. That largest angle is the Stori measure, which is 203 deg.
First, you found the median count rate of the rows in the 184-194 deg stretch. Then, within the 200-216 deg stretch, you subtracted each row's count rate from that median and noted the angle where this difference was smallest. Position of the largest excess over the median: 201 deg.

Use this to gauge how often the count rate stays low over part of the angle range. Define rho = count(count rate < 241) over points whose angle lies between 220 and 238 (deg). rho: 6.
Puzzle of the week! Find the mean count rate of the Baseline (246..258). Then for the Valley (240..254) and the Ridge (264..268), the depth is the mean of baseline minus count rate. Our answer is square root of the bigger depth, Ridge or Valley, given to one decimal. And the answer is 2.9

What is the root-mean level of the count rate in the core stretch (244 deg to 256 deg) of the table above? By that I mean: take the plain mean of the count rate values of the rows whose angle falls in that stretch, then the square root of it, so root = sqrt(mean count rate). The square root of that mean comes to 16.4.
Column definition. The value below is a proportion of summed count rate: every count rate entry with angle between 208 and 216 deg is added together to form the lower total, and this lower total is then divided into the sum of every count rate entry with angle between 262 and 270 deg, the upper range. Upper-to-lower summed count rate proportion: 1.16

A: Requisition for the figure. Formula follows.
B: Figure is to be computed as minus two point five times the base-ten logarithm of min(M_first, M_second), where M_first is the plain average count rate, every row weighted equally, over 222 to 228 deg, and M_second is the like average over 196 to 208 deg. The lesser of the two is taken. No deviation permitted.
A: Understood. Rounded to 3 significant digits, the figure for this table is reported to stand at -5.91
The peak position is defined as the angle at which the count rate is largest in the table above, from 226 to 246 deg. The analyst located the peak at 241 deg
